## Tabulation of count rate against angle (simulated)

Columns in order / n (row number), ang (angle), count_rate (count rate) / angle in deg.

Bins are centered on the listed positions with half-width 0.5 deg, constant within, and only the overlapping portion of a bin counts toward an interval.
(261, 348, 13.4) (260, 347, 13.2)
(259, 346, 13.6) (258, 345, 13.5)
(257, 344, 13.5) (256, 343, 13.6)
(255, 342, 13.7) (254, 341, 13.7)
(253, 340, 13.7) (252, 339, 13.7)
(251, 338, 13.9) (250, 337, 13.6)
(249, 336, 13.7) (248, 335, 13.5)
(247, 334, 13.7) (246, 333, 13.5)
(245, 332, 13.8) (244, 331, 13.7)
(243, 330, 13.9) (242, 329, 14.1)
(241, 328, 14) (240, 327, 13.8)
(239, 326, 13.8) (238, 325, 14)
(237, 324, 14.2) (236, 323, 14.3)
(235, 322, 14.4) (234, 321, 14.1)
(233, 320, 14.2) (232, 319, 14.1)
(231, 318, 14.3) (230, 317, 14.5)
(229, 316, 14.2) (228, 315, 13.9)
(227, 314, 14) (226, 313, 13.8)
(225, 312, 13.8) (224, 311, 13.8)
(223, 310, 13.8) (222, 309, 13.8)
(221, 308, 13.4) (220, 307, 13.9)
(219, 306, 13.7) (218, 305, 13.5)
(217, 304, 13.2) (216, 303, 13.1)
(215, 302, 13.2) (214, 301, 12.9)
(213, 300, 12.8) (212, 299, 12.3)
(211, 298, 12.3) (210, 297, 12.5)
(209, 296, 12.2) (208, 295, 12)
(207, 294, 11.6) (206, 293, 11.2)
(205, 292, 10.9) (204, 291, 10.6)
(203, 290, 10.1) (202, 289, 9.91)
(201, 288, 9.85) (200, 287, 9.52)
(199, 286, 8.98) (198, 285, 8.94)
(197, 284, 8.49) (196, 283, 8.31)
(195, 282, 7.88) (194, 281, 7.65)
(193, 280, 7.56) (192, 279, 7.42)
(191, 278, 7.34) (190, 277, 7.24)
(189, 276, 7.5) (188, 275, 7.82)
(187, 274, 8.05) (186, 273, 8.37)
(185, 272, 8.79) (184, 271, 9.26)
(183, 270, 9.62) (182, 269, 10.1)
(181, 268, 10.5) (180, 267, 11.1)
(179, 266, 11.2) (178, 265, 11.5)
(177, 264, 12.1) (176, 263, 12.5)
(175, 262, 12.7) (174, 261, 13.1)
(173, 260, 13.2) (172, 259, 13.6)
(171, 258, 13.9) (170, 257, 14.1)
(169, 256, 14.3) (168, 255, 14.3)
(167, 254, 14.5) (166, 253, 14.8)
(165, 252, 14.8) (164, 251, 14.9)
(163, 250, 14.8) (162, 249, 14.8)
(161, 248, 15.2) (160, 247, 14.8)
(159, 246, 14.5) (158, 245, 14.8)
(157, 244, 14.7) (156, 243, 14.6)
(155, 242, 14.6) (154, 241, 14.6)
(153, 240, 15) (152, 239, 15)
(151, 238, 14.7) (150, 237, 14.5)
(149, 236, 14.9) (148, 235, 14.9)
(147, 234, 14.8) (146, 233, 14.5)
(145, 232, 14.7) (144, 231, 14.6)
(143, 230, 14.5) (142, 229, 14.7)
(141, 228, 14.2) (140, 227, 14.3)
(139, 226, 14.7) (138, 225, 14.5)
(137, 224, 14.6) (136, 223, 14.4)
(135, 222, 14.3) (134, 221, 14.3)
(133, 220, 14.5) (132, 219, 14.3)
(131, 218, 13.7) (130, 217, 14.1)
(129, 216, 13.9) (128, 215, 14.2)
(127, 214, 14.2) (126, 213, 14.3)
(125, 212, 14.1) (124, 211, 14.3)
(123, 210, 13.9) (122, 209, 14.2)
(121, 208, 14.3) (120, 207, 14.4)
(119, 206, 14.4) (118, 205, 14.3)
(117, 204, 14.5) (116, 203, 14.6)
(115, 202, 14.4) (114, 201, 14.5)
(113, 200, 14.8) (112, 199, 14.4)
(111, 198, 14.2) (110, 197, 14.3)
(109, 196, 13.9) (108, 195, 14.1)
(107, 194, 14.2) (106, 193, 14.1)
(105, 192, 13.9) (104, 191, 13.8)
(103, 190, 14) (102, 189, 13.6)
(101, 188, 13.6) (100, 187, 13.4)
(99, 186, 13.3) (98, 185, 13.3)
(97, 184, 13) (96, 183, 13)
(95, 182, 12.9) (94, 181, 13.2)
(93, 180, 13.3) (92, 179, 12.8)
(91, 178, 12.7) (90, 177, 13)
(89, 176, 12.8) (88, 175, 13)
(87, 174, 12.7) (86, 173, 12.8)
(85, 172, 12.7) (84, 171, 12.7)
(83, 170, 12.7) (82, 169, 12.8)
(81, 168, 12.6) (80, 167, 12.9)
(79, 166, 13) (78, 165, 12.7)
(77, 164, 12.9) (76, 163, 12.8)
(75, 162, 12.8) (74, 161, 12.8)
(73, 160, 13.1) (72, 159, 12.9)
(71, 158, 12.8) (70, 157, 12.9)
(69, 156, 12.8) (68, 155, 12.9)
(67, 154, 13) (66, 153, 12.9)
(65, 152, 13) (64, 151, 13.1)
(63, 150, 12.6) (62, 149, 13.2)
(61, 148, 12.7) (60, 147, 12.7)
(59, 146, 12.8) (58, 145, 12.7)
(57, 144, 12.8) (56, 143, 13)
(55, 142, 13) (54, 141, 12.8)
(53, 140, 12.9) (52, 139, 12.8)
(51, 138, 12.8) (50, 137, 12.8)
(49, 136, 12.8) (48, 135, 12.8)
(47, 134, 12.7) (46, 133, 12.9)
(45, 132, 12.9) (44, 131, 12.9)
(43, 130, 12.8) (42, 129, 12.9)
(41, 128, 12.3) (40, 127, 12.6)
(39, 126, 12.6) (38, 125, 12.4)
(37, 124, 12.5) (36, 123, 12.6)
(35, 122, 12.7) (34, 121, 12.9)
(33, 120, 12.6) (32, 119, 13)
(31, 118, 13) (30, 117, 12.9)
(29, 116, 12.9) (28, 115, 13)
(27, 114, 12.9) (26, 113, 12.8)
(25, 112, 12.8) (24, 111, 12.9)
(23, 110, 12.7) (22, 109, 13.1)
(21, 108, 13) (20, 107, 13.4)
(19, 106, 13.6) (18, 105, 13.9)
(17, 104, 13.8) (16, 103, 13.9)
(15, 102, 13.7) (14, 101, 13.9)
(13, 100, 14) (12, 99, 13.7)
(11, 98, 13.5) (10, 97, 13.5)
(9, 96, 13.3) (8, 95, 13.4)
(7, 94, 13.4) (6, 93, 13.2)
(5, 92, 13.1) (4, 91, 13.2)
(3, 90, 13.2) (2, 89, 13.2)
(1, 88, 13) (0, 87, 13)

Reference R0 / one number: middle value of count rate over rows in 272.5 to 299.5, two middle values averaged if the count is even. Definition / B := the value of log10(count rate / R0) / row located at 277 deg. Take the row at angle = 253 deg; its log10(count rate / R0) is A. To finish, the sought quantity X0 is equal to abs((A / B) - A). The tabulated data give 2.5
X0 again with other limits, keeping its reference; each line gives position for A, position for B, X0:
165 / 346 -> 0.7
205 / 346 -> 0.9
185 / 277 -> 2.0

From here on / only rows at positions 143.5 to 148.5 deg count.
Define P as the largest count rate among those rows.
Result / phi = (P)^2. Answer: 164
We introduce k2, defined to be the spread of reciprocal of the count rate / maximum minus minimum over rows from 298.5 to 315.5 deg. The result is 0.010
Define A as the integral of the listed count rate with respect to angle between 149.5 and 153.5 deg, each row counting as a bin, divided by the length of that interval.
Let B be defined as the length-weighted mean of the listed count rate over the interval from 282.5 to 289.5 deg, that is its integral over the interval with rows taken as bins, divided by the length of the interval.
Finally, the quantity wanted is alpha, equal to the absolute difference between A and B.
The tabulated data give 3.8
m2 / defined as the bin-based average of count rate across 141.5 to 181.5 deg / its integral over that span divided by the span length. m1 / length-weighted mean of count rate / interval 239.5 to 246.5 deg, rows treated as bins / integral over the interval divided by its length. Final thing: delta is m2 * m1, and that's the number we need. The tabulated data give 189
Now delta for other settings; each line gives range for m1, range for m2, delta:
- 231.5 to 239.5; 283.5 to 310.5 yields 174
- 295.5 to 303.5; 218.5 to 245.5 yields 185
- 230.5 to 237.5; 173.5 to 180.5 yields 190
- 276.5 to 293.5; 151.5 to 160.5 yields 115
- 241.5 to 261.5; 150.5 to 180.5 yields 185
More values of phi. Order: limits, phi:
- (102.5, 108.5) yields 193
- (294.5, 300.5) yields 164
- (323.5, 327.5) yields 202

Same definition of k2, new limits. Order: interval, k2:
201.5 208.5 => 0.001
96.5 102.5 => 0.003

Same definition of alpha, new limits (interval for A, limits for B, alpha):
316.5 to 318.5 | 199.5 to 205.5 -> 0.1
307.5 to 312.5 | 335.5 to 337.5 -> 0.1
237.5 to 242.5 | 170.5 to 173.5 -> 2.0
